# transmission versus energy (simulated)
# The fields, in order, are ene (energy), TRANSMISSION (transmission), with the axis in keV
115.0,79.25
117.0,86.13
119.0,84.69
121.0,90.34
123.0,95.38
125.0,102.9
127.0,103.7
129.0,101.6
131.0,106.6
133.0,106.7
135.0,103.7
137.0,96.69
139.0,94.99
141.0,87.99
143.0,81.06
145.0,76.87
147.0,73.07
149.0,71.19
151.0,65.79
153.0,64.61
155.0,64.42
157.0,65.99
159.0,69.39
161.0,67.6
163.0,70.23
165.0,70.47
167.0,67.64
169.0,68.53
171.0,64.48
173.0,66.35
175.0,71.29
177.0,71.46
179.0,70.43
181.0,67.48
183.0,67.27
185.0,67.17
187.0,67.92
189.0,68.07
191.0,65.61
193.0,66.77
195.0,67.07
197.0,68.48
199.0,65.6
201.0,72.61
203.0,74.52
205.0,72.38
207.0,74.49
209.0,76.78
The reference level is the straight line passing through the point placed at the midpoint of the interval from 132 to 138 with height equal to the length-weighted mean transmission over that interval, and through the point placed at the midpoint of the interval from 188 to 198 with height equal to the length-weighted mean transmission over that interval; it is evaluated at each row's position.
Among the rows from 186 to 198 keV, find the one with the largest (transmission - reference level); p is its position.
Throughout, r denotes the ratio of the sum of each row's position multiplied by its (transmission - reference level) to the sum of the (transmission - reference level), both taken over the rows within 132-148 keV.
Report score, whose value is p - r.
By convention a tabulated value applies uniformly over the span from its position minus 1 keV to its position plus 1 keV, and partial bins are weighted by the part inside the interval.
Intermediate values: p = 197.0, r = 144.4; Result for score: 52.6 keV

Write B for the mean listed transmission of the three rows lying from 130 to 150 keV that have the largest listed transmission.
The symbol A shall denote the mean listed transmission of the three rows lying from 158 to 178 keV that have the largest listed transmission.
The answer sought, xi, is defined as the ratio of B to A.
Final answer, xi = 1.49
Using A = 71.1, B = 106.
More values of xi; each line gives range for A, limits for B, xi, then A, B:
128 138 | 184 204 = 0.68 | 105.7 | 72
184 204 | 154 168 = 0.97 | 71.9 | 70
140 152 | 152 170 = 0.85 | 82.0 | 70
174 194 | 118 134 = 1.49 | 71.1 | 106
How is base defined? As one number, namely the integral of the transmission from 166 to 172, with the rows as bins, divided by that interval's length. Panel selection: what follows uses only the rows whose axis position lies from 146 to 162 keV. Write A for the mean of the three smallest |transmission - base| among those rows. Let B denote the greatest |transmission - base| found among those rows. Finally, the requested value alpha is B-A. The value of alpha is 5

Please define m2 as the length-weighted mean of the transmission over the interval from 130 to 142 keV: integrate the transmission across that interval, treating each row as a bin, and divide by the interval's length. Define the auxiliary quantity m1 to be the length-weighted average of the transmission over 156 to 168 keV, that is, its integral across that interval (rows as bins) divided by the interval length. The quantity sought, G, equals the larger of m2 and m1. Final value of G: 99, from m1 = 68.6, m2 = 99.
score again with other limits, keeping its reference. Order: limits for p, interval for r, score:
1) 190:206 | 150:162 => 47.5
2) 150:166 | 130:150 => 19.3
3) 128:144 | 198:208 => -71.1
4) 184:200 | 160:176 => 29.8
